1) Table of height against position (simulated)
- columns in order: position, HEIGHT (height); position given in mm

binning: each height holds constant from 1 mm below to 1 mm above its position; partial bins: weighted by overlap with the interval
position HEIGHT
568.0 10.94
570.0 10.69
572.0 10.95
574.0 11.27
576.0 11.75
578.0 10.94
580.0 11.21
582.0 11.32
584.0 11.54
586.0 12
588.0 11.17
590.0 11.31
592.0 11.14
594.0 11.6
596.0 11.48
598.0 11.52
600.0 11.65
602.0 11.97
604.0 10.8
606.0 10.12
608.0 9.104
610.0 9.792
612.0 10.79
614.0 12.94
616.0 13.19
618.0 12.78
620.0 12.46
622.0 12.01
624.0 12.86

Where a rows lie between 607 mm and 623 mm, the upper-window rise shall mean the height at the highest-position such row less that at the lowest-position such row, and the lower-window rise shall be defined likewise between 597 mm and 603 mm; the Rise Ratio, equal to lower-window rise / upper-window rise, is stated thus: 0.2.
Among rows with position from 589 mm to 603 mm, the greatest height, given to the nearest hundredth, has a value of 11.97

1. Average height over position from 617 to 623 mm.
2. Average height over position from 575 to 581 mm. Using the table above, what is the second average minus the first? -1.1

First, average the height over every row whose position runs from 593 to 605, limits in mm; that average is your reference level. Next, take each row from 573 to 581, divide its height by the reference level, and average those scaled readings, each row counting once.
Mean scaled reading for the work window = 0.98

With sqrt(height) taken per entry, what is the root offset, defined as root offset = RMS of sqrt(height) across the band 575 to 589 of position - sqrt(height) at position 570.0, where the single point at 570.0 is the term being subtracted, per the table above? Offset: 0.11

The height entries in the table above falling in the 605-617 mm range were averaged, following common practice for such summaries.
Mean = 11.0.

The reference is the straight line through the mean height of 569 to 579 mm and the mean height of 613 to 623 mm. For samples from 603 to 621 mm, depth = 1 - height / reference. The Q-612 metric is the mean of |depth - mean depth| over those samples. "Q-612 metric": 0.10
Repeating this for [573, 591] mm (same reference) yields 0.02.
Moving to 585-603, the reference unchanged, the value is 0.02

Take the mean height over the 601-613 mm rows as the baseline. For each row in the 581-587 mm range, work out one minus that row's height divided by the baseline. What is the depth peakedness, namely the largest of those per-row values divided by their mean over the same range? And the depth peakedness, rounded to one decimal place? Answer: 0.7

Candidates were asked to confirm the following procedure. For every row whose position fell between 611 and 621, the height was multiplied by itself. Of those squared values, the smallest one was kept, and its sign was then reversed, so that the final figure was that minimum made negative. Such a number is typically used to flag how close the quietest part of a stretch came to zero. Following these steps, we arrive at -116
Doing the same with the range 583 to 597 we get -124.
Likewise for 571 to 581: -120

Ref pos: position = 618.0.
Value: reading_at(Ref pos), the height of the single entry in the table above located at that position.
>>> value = 12.78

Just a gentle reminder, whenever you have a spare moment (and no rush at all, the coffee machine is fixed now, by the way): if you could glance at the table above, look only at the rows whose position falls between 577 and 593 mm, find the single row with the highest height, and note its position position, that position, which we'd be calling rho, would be 586.0 mm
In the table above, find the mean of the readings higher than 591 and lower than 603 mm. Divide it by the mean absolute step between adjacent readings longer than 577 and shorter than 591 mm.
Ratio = 34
